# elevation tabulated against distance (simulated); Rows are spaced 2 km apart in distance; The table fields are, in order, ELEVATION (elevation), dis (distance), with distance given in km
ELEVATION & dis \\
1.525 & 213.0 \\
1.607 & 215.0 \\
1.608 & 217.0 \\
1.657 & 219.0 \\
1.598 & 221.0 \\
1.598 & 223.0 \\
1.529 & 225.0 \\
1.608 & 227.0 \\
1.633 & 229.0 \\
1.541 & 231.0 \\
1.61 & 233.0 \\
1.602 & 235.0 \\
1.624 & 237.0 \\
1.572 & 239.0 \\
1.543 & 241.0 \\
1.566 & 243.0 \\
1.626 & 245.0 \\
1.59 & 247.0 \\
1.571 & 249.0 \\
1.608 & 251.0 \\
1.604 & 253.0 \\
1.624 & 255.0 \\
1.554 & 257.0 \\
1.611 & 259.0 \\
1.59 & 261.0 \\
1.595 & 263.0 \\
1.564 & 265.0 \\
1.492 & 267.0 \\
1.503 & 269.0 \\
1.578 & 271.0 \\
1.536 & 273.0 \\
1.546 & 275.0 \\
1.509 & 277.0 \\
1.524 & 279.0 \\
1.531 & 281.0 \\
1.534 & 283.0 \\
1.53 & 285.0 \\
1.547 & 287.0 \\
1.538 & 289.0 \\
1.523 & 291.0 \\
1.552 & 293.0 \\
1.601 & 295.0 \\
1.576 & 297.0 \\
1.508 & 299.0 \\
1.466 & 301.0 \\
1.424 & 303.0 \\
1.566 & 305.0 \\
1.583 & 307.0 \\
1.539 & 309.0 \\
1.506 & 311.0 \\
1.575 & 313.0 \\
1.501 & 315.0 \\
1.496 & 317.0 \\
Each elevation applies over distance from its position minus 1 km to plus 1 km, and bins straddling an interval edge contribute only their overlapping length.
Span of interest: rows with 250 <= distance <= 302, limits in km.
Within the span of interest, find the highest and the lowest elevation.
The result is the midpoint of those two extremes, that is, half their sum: 1.545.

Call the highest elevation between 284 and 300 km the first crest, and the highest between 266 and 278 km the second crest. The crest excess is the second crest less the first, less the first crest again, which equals -1.62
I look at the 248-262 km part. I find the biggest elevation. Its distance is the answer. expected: 255.0 km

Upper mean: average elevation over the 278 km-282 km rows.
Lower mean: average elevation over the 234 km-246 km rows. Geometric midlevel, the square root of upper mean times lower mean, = 1.56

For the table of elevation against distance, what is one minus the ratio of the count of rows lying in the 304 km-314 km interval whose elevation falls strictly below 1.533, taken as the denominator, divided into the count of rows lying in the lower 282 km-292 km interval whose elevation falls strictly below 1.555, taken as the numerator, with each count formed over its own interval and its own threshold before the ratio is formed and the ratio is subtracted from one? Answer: -4.0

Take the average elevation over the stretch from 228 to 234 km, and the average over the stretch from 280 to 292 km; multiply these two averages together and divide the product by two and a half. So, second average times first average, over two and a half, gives 0.98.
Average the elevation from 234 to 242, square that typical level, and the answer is 2.51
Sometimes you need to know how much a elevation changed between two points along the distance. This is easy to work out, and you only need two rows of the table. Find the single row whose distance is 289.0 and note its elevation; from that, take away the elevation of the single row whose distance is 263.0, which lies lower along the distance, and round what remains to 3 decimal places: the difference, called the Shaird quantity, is -0.057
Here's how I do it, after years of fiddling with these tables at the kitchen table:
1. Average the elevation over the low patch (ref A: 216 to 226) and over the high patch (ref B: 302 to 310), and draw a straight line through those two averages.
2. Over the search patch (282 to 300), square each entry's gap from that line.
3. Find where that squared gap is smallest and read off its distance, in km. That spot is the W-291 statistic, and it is 287.0 km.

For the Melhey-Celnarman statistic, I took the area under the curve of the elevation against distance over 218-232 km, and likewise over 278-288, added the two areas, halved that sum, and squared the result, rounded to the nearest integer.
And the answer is 355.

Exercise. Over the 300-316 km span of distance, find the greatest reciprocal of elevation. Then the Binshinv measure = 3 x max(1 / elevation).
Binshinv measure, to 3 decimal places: 2.107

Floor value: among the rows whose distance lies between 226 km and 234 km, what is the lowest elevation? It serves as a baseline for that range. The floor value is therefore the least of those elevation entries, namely 1.541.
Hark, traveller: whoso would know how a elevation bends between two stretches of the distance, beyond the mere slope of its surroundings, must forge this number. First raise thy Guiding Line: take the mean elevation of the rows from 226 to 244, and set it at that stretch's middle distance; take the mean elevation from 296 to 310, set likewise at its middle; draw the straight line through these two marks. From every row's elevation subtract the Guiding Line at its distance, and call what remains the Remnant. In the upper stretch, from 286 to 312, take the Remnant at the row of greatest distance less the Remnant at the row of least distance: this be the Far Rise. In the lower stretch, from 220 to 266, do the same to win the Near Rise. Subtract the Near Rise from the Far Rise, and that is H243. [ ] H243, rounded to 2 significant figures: -0.026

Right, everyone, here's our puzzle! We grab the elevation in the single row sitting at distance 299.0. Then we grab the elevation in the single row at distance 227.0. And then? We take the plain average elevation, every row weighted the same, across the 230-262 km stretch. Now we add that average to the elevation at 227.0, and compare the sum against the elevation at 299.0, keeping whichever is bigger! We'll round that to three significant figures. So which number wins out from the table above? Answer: 3.20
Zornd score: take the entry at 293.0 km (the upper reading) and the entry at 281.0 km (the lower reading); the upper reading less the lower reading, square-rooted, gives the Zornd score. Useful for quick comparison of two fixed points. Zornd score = 0.14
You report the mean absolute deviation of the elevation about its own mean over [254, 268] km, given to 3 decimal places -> 0.033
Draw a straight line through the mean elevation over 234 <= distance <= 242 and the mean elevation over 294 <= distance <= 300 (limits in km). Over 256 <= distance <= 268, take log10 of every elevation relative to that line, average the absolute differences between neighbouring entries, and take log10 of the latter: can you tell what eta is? -1.99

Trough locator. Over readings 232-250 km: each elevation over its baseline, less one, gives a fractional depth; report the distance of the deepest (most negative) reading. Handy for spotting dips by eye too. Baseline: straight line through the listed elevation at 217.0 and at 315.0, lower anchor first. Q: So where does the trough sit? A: 241.0 km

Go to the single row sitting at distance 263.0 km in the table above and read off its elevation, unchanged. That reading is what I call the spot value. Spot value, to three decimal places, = 1.595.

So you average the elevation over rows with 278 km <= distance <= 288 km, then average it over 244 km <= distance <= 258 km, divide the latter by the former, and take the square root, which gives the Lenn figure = 1.02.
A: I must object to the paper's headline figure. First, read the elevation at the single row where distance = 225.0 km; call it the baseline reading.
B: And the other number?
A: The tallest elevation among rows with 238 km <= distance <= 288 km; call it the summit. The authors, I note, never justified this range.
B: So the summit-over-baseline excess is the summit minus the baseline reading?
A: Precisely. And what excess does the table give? 0.097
